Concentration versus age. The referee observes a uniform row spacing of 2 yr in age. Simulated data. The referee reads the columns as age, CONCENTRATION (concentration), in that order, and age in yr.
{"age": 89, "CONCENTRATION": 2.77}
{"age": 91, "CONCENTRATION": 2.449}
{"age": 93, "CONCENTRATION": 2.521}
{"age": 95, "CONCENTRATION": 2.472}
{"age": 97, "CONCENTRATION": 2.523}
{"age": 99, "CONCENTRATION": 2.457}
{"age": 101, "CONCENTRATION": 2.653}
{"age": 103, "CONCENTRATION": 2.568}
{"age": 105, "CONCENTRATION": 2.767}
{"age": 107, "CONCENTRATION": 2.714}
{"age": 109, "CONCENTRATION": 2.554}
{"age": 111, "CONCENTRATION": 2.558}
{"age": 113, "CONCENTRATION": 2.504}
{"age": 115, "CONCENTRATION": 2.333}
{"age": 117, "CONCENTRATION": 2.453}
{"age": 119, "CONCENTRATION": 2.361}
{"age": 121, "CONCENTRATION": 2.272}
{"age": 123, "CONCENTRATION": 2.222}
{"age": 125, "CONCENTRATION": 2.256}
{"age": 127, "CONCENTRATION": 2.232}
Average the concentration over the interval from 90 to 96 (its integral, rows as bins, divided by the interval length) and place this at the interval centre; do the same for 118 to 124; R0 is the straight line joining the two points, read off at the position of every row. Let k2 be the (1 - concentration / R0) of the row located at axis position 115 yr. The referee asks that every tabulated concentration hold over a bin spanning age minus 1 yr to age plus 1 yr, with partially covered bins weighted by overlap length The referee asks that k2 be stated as 0.00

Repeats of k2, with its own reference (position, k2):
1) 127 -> 0.00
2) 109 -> -0.08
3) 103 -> -0.07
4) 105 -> -0.15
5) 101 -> -0.09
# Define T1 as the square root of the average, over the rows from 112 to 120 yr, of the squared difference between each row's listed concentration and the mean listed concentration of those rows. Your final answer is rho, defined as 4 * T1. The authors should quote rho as 0.28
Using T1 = 0.07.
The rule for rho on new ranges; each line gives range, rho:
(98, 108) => 0.44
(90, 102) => 0.28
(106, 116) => 0.49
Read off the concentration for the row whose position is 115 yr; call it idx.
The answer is 2.333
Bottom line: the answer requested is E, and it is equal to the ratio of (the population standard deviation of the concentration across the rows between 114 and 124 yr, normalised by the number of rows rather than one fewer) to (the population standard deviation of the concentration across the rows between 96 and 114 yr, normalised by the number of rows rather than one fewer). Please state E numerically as 0.8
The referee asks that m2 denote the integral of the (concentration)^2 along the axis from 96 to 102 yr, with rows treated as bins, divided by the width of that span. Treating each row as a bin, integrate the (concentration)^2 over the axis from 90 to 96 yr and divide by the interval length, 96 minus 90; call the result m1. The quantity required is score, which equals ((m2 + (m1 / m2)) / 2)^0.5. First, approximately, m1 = 6.15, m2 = 6.48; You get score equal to 1.927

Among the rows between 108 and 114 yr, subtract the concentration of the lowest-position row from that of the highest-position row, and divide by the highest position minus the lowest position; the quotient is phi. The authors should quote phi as -0.0125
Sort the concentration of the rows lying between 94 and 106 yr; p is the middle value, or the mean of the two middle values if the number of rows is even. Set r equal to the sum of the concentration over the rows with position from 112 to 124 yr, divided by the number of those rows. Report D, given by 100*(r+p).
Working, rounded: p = 2.55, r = 2.36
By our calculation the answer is 490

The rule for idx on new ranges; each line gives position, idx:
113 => 2.504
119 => 2.361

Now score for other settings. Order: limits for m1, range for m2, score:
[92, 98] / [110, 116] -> 1.886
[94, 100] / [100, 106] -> 1.996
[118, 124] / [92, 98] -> 1.885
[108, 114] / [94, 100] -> 1.899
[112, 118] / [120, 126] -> 1.765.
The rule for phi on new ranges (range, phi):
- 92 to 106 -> 0.0205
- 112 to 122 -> -0.0290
